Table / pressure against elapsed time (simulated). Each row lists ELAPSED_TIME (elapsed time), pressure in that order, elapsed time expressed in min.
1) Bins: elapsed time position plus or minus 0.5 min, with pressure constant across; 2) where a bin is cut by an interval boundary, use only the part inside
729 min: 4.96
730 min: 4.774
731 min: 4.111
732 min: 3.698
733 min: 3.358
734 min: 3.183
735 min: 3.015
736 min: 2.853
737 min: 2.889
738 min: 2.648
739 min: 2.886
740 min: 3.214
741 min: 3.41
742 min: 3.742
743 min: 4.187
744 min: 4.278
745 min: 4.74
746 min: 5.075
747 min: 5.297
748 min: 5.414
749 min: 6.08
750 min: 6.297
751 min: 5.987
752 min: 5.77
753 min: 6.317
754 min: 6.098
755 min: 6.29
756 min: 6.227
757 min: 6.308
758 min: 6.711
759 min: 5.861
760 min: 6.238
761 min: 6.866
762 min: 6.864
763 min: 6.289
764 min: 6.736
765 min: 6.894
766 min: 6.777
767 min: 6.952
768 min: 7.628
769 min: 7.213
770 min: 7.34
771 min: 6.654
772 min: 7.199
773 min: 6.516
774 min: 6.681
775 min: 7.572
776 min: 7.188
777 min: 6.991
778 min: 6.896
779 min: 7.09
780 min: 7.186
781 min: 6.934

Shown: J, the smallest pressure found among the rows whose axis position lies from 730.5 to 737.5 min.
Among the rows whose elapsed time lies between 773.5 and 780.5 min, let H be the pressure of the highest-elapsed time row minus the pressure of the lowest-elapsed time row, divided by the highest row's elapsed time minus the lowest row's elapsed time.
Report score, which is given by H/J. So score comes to 0.03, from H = 0.08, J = 2.853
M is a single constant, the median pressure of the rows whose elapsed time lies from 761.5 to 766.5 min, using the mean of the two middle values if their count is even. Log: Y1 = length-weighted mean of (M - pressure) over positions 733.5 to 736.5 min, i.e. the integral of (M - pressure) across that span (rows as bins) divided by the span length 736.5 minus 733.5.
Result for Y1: 3.8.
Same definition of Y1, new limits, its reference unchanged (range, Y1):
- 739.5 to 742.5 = 3.3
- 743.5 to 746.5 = 2.1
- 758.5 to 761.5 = 0.5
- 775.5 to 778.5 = -0.2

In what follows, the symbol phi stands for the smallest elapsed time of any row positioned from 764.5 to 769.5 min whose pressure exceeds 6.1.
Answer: 765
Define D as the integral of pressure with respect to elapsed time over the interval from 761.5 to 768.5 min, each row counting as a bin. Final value 48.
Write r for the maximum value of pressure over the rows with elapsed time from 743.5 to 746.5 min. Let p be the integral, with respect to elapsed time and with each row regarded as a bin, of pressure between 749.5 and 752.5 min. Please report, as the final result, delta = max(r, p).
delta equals 18.1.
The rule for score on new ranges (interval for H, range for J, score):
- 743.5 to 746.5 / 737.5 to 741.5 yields 0.15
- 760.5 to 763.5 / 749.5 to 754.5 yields -0.05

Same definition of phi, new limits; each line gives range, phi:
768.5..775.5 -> 769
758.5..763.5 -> 760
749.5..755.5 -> 750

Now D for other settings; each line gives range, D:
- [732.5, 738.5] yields 18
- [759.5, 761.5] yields 13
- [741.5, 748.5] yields 33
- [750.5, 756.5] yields 37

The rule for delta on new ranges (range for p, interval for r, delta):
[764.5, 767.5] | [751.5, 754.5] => 20.6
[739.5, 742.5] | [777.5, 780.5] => 10.4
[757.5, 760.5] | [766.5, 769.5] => 18.8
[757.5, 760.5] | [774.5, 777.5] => 18.8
